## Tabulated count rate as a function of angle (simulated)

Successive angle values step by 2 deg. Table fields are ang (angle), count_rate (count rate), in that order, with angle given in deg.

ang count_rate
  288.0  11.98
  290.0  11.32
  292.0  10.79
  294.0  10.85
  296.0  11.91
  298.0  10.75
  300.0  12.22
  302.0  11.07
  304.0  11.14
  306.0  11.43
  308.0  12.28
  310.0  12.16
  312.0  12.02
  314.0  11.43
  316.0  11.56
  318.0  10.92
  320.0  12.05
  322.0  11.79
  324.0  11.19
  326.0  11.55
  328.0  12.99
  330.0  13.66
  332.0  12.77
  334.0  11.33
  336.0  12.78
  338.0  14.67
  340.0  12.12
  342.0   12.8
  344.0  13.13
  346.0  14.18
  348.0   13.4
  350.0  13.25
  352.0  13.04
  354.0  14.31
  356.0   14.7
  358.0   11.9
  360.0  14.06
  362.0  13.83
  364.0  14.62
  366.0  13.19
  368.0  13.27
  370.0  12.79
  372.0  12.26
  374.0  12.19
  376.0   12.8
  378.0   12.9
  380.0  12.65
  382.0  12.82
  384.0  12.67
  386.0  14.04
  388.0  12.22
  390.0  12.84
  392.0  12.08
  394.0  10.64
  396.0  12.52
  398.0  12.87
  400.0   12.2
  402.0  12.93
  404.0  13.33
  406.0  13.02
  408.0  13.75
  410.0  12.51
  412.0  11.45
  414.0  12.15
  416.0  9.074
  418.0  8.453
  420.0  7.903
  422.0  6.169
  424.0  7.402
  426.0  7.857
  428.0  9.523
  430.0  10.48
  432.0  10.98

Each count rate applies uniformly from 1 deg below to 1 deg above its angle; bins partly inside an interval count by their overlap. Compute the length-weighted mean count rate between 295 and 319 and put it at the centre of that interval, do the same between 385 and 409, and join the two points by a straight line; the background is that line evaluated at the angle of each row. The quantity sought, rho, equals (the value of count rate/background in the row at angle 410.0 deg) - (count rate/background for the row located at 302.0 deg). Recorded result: 0.011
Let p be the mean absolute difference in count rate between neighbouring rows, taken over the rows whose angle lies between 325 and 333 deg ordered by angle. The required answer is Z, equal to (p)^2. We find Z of 1.00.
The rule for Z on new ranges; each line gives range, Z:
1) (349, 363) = 1.38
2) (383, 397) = 1.73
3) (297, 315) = 0.34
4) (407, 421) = 1.46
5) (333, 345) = 1.90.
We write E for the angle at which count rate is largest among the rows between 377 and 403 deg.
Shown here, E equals 386.0 deg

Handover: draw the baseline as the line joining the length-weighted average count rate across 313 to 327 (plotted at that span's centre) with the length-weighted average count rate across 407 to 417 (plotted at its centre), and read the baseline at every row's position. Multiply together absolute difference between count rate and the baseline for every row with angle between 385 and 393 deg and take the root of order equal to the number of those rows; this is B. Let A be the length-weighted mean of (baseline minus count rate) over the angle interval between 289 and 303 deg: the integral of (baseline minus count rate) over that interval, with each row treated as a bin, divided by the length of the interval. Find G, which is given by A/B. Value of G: 0.18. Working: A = 0.2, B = 0.8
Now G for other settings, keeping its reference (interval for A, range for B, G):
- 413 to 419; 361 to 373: 1.28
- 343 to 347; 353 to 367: -1.16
